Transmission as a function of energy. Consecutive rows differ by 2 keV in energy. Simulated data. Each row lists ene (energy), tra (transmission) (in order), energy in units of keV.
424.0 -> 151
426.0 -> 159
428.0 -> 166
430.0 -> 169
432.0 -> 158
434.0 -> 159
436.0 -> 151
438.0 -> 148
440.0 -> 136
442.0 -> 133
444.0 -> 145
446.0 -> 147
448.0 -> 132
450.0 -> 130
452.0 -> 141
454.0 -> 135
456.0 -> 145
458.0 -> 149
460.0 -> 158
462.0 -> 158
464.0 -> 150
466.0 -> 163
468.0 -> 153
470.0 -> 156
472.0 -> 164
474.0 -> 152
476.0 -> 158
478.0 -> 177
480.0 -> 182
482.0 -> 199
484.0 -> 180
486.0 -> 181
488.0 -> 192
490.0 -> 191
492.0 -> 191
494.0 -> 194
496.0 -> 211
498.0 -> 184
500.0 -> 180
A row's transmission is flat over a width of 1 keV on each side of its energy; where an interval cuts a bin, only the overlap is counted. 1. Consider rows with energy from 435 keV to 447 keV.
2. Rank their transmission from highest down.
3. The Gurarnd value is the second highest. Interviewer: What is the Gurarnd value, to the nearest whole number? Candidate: 148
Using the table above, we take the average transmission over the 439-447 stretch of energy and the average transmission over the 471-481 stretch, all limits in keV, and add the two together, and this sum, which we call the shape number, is 307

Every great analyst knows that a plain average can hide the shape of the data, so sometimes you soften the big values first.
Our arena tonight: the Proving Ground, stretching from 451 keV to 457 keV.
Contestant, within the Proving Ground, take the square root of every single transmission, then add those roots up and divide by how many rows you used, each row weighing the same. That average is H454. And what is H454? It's 11.8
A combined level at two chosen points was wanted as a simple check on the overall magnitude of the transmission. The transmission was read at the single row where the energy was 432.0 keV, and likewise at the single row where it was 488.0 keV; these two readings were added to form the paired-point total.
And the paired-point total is 350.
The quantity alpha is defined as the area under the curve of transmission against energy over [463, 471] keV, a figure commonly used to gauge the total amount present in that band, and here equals 1244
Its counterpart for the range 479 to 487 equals 1484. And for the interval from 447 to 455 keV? 1076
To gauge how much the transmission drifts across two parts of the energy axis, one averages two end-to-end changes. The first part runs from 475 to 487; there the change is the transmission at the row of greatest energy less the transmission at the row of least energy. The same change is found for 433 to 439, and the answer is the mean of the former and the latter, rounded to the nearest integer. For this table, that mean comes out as 6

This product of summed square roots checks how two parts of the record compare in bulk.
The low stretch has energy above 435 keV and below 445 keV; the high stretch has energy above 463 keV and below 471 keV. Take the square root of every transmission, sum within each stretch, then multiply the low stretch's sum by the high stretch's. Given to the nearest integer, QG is 2977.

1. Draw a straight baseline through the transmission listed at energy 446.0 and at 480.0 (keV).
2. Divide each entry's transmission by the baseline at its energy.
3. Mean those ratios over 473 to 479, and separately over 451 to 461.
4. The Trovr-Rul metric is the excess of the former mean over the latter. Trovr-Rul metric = -0.013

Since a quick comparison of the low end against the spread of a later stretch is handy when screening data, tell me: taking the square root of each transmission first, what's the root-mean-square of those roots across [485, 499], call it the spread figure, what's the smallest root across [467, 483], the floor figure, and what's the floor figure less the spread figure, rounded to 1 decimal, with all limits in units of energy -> -1.5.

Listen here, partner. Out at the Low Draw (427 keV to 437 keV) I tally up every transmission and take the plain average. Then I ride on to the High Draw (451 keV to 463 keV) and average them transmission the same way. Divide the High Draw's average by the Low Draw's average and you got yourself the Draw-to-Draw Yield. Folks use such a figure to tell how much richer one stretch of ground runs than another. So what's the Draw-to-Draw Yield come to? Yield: 0.92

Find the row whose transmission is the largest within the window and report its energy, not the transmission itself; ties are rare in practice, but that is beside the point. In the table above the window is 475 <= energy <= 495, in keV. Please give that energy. 482.0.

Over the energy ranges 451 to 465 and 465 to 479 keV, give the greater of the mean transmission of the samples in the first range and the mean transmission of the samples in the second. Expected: 160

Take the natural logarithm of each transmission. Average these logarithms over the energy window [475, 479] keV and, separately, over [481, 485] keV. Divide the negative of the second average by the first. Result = -1.02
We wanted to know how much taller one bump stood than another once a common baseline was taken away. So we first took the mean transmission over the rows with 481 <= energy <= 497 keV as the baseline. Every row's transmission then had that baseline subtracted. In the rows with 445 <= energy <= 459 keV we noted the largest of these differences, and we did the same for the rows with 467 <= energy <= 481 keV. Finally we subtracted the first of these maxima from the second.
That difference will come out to 33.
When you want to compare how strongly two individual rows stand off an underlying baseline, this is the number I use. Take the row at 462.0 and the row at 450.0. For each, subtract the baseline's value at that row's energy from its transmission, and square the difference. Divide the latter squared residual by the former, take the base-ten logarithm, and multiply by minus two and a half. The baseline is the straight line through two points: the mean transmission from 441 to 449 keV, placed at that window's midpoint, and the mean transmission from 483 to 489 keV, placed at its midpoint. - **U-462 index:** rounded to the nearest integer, -12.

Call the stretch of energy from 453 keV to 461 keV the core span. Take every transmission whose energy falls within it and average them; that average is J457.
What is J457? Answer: 147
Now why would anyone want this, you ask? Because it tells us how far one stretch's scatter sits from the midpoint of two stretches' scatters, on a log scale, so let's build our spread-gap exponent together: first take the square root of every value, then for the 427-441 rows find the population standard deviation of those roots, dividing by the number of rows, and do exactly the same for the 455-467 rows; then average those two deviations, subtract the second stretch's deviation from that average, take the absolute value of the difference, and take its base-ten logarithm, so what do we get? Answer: -1.1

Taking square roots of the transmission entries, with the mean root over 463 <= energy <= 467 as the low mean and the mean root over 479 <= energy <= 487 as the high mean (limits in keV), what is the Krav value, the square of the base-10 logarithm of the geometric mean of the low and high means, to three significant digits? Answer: 1.24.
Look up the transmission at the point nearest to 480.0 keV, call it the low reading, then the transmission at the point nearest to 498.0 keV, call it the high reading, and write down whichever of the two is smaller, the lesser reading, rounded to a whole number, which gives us 182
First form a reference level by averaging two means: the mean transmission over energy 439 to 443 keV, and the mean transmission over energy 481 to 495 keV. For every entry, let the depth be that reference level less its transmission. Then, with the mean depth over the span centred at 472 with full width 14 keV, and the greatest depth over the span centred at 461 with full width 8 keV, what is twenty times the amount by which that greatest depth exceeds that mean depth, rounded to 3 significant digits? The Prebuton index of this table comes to 229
